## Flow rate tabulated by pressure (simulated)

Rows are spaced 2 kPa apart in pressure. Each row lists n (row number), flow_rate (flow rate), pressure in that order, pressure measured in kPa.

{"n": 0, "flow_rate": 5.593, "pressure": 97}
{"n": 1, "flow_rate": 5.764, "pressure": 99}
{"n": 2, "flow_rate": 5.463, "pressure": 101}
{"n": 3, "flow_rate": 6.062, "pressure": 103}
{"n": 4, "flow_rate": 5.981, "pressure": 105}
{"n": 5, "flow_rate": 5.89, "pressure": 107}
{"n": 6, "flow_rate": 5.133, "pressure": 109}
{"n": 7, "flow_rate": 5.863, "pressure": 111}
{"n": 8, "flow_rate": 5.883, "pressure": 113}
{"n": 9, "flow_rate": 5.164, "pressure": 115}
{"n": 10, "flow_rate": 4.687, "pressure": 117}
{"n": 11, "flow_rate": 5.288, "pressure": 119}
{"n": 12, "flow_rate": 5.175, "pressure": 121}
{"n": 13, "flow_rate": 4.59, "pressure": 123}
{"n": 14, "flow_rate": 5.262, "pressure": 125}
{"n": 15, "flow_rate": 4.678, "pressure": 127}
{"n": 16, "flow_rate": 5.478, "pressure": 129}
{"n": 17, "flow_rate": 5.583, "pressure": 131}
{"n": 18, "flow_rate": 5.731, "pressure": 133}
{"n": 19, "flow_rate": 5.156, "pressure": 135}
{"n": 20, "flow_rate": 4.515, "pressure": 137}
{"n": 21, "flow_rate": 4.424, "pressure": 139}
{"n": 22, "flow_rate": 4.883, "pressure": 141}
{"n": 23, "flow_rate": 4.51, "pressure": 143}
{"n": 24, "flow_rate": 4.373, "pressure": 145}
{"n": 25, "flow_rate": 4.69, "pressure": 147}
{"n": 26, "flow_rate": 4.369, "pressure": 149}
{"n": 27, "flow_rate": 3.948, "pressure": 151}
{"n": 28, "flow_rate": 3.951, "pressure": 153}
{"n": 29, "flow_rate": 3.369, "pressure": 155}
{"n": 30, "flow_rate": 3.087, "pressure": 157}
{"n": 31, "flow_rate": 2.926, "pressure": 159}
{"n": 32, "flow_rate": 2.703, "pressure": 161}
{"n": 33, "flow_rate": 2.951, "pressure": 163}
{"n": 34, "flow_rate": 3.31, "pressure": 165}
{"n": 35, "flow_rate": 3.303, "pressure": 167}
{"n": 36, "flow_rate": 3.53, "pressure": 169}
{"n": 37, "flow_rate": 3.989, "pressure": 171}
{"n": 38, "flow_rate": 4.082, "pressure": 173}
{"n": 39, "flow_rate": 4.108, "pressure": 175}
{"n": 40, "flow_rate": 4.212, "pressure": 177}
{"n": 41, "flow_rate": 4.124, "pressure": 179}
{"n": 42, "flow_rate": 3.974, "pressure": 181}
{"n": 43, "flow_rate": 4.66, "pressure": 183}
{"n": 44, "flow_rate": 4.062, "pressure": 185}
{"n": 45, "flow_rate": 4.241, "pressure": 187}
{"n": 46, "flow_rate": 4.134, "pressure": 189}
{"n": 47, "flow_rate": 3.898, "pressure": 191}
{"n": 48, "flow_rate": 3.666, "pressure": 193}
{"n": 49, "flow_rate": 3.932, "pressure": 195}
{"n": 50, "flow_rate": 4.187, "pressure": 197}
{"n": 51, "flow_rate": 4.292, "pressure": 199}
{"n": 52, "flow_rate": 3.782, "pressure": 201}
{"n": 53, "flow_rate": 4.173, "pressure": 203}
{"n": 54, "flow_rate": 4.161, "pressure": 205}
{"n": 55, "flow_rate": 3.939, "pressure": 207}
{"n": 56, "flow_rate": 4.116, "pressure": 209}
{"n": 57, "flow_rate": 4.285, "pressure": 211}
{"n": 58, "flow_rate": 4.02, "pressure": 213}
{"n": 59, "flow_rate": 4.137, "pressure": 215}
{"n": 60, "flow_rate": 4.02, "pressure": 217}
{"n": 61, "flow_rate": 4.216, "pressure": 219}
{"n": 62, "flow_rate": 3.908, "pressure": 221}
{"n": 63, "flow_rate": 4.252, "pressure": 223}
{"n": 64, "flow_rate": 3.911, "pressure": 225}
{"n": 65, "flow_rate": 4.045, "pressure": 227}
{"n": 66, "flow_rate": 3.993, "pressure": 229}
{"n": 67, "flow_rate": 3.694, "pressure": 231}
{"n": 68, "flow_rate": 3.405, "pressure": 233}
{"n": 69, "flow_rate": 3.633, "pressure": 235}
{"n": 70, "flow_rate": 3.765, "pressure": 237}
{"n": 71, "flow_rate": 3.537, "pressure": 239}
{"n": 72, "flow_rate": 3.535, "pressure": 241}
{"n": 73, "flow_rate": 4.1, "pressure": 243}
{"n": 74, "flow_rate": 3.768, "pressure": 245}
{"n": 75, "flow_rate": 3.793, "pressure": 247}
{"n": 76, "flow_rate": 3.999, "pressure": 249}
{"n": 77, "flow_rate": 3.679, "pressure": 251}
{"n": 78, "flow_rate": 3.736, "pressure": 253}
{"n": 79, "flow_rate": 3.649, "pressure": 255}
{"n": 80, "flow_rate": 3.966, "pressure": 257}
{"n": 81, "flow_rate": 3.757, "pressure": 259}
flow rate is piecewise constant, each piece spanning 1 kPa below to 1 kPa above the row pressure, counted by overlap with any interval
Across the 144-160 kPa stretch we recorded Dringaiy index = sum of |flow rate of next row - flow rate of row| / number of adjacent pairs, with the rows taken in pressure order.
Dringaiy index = 0.30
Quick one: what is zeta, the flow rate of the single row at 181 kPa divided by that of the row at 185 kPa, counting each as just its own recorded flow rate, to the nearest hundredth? 0.98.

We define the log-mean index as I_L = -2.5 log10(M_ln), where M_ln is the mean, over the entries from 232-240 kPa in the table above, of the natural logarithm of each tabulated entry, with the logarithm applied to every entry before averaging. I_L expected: -0.26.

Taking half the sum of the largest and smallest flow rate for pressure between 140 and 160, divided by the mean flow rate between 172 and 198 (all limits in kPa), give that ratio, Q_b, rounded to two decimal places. 0.95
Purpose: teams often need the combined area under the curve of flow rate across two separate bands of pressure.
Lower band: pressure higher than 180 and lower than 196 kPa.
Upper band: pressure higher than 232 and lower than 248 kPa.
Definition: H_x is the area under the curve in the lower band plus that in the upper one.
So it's 124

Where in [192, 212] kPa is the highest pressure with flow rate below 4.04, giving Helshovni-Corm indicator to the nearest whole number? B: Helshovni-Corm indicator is 207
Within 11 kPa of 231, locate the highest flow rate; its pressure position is 223 kPa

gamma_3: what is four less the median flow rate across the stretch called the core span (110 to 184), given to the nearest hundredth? -0.42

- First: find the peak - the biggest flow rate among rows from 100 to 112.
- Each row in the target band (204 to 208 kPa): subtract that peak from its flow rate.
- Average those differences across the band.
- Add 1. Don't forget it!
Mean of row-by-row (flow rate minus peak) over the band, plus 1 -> -1.0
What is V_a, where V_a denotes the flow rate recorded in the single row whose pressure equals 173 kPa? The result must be 4.082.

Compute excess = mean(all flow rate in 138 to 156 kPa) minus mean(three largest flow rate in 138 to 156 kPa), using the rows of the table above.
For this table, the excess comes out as -0.41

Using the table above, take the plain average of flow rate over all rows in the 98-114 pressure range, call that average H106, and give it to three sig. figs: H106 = 5.75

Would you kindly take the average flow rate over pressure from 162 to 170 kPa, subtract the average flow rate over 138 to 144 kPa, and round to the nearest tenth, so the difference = -1.3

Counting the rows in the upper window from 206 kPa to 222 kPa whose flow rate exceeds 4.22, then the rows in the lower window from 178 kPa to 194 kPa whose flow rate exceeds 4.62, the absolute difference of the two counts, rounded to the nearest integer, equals 0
